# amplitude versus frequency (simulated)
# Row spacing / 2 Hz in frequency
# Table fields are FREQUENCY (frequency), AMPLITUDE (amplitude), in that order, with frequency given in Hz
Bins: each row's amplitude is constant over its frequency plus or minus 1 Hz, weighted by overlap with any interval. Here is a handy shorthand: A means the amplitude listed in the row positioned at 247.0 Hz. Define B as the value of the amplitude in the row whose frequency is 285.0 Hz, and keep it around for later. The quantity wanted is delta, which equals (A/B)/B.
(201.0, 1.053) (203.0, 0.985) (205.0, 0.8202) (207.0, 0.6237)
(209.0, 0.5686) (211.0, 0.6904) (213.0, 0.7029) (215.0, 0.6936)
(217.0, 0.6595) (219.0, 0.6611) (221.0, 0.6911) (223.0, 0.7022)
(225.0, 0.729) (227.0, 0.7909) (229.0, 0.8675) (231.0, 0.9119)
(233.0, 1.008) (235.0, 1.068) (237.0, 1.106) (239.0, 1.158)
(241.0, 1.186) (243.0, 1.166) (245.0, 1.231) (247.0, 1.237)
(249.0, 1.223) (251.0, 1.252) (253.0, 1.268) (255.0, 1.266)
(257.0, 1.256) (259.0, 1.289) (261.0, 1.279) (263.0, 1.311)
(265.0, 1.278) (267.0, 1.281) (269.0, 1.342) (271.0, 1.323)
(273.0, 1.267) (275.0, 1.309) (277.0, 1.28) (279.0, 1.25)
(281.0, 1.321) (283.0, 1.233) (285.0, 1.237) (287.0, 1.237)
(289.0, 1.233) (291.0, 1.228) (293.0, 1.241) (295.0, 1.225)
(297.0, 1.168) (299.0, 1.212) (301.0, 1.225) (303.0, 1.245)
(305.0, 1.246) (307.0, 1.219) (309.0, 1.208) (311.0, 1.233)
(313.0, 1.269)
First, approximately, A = 1.237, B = 1.237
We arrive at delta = 0.808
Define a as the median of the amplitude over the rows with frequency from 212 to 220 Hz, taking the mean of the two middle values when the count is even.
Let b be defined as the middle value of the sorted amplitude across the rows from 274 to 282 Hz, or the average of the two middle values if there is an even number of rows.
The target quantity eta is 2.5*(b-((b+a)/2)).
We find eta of 0.8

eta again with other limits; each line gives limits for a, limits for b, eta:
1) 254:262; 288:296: -0.1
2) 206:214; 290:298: 0.7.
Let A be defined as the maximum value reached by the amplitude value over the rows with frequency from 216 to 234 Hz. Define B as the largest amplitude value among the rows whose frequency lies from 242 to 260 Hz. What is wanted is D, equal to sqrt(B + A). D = 1.52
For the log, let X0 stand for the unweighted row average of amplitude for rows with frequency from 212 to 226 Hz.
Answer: 0.69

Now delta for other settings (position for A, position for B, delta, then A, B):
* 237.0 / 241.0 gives 0.786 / 1.106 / 1.186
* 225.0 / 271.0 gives 0.416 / 0.729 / 1.323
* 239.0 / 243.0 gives 0.852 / 1.158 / 1.166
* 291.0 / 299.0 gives 0.836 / 1.228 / 1.212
